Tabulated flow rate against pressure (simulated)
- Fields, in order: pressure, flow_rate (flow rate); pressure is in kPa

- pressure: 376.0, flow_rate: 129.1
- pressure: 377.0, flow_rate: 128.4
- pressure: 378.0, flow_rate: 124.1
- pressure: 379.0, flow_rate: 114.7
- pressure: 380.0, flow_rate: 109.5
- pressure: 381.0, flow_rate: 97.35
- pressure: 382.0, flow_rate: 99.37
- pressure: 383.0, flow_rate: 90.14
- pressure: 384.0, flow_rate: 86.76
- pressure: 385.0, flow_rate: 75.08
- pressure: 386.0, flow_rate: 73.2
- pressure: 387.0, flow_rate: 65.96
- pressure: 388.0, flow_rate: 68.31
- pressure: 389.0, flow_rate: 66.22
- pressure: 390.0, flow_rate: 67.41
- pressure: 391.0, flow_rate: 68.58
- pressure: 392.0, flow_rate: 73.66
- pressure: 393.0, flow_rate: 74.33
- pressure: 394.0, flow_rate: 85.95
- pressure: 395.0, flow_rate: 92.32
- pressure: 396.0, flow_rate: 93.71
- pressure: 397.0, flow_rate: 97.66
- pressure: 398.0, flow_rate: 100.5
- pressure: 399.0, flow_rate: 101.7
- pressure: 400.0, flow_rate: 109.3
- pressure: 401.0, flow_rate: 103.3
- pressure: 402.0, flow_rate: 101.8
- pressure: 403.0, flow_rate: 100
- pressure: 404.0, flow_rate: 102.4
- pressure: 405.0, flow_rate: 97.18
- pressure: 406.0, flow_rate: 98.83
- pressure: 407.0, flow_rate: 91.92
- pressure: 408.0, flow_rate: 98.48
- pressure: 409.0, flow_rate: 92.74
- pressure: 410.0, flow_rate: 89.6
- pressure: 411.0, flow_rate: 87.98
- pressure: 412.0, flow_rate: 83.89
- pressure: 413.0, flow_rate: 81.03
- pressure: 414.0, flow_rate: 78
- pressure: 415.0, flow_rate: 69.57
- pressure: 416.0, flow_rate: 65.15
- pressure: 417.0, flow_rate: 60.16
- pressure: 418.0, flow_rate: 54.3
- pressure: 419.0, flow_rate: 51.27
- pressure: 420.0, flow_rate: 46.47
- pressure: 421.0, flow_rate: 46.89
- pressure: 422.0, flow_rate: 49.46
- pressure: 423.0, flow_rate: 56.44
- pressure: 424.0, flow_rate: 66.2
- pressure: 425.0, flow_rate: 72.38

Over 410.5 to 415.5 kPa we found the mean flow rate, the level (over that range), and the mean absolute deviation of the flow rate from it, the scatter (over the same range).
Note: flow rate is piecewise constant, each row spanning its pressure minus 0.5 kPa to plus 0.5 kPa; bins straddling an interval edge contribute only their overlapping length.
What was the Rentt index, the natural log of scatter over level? -2.8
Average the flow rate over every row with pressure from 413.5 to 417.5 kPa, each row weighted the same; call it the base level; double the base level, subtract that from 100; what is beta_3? -36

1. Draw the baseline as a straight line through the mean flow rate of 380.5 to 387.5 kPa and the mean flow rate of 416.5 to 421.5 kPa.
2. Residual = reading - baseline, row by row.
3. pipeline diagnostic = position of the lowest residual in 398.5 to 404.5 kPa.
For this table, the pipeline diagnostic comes 399.0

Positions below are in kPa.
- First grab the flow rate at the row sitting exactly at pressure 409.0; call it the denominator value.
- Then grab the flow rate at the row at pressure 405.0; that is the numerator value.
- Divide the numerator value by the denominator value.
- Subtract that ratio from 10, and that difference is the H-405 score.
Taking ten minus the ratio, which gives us 8.95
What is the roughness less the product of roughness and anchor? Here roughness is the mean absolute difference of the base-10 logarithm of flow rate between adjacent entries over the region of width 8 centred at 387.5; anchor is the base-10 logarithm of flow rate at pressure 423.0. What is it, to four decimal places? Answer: -0.0175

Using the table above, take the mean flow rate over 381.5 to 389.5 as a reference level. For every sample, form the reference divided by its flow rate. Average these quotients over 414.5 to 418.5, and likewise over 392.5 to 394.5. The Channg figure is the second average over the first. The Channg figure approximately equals 0.77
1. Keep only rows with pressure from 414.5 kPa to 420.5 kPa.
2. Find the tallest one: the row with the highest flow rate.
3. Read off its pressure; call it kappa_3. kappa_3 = 415.0 kPa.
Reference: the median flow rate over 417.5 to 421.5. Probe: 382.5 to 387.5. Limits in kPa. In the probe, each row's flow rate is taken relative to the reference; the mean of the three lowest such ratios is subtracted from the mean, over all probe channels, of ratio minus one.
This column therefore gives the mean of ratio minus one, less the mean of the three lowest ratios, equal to -0.86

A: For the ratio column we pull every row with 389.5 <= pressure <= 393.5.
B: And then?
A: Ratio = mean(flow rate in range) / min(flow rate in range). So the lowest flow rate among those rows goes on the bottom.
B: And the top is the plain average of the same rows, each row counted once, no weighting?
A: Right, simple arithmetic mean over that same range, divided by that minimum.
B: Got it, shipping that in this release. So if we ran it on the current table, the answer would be 1.05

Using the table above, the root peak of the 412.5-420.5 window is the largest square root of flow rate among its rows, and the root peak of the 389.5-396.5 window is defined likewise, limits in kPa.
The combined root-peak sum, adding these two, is 18.7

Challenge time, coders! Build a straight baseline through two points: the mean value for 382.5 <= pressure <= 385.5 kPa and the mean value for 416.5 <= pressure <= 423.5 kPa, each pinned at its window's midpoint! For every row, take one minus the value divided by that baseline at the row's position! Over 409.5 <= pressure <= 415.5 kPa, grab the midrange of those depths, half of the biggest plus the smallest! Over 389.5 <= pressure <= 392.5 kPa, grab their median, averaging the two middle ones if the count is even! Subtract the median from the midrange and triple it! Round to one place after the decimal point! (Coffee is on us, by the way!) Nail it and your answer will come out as -1.4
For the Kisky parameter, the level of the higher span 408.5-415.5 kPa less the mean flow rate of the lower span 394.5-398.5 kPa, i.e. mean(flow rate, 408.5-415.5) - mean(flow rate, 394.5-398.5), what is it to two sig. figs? -13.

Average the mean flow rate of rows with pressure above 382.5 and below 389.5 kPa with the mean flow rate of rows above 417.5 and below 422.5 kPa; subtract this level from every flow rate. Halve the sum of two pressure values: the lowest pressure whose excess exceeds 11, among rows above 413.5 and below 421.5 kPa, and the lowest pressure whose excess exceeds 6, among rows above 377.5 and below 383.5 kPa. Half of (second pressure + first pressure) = 396.0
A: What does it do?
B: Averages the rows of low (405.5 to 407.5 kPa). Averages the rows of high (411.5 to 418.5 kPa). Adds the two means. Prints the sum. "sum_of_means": 166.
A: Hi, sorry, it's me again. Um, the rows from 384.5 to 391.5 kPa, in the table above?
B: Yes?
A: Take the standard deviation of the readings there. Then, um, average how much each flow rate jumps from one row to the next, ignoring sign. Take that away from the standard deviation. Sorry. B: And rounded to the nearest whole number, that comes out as 1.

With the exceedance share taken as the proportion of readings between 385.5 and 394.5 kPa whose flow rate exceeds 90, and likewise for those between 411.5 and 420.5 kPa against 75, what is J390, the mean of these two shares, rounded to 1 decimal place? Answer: 0.2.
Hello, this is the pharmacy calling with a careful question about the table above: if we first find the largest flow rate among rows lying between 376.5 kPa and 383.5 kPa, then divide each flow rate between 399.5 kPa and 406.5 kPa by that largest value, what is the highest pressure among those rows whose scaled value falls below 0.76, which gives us 405.0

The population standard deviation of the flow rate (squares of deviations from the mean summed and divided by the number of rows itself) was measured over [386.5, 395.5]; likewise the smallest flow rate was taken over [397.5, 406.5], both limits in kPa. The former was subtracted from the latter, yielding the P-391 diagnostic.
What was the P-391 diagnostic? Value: 88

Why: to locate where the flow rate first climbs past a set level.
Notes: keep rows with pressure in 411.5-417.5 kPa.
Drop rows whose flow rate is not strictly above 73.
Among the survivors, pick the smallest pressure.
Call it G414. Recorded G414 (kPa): 412.0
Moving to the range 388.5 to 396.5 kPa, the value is 392.0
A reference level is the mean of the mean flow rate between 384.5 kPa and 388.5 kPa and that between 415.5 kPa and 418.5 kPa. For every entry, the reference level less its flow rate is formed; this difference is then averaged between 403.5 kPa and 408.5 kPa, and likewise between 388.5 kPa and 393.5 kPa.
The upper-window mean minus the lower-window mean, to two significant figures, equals -28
